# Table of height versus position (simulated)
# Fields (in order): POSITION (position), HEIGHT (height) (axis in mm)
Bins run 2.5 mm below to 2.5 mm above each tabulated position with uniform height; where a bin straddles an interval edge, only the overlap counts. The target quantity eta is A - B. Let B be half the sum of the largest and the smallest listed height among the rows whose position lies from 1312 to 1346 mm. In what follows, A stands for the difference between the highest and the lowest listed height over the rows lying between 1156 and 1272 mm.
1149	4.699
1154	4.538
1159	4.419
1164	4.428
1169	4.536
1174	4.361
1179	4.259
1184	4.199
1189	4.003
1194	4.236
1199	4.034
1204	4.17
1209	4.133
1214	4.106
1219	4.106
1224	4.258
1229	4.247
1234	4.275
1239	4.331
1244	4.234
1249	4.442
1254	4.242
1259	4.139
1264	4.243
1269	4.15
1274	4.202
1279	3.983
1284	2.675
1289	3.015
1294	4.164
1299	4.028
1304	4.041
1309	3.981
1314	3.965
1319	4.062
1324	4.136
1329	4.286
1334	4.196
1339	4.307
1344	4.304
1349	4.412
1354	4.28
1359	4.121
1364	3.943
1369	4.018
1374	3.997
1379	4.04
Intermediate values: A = 0.5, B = 4.14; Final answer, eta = -3.60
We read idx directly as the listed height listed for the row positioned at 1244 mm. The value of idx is 4.234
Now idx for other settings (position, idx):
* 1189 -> 4.003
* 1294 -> 4.164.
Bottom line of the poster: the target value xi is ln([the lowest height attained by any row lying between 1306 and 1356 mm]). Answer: 1.38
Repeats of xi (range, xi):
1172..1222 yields 1.39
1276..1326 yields 0.98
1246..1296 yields 0.98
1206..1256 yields 1.41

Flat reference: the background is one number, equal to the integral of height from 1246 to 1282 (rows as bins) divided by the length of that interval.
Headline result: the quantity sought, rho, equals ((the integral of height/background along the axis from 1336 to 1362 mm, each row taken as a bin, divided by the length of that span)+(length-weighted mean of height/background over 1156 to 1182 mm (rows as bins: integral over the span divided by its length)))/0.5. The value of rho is 4.15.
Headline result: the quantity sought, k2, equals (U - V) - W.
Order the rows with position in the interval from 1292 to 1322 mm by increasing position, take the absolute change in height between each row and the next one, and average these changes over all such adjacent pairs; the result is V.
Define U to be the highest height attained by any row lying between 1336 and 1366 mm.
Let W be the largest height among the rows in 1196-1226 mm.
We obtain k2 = 0.09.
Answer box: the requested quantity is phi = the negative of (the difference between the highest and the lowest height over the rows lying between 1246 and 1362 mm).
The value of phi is -1.77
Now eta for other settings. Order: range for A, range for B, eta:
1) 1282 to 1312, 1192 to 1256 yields -2.75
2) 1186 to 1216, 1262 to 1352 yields -3.31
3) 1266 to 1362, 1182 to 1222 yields -2.38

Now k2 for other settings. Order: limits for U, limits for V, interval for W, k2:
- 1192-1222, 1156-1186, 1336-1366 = -0.27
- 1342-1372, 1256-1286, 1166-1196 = -0.48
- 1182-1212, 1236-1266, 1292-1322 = -0.07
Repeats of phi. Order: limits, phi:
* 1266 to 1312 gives -1.53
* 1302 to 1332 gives -0.32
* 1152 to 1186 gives -0.34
